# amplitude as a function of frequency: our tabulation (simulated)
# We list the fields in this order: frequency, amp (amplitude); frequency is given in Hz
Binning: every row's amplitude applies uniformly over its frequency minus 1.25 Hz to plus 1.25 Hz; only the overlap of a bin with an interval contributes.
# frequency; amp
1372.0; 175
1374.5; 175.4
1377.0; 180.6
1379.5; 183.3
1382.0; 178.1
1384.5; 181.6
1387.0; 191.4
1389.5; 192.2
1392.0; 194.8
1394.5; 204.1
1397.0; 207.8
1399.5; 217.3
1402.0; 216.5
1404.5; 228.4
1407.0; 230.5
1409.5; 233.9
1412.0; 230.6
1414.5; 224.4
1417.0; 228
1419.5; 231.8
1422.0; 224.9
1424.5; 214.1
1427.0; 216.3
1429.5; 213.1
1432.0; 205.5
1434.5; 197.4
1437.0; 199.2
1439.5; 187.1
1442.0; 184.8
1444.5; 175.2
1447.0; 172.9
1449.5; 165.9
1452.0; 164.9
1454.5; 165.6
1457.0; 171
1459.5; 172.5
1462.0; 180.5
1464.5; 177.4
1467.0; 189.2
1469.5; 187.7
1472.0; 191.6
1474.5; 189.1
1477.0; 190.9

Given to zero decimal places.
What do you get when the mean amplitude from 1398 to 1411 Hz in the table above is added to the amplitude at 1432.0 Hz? 431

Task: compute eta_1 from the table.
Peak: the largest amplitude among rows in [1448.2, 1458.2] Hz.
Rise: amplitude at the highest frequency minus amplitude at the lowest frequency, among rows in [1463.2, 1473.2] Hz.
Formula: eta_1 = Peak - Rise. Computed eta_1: 157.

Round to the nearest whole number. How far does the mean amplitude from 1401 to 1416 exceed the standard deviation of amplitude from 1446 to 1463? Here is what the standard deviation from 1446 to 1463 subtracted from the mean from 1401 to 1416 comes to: 222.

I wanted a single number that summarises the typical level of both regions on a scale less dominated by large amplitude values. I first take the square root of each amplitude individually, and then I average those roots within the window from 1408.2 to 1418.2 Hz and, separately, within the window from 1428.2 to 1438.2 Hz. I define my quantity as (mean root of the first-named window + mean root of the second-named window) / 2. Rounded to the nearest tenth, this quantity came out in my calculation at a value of 14.7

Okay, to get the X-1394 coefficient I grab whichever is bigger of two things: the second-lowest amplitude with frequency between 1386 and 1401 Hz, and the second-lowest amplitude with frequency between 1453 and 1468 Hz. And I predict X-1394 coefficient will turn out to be 192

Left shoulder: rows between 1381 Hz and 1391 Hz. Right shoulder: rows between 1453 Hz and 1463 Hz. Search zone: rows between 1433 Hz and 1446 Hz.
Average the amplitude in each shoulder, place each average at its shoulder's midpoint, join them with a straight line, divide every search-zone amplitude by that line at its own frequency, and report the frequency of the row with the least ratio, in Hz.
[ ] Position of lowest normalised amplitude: 1444.5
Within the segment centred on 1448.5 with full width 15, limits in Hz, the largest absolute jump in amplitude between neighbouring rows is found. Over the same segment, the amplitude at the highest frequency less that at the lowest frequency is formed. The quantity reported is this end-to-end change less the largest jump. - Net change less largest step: -29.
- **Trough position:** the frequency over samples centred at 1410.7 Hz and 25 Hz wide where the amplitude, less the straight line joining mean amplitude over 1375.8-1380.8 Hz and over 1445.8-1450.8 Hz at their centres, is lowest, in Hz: 1402.0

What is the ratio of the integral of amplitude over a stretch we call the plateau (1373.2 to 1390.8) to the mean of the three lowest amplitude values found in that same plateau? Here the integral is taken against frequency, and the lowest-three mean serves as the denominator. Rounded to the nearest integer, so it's 18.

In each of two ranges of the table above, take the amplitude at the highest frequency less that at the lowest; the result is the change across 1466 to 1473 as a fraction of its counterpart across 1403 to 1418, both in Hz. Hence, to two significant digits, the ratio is -6.0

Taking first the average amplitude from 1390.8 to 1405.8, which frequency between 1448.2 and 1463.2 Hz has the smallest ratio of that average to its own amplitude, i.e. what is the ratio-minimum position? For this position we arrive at 1462.0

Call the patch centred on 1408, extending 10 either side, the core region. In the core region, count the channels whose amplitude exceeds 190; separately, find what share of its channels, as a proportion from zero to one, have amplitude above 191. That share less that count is -7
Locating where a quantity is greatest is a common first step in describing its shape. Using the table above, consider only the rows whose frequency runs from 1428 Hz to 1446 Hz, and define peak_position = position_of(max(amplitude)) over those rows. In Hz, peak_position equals 1429.5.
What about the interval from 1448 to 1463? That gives 1462.0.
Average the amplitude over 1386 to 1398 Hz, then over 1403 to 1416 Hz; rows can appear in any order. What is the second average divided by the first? 1.16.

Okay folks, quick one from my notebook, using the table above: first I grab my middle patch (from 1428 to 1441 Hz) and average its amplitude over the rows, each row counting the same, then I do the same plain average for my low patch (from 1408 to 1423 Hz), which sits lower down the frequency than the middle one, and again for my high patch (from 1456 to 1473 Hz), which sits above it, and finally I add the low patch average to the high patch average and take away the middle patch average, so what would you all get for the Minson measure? 210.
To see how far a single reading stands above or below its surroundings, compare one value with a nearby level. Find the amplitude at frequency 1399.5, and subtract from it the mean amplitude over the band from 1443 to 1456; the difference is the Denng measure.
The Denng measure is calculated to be 48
